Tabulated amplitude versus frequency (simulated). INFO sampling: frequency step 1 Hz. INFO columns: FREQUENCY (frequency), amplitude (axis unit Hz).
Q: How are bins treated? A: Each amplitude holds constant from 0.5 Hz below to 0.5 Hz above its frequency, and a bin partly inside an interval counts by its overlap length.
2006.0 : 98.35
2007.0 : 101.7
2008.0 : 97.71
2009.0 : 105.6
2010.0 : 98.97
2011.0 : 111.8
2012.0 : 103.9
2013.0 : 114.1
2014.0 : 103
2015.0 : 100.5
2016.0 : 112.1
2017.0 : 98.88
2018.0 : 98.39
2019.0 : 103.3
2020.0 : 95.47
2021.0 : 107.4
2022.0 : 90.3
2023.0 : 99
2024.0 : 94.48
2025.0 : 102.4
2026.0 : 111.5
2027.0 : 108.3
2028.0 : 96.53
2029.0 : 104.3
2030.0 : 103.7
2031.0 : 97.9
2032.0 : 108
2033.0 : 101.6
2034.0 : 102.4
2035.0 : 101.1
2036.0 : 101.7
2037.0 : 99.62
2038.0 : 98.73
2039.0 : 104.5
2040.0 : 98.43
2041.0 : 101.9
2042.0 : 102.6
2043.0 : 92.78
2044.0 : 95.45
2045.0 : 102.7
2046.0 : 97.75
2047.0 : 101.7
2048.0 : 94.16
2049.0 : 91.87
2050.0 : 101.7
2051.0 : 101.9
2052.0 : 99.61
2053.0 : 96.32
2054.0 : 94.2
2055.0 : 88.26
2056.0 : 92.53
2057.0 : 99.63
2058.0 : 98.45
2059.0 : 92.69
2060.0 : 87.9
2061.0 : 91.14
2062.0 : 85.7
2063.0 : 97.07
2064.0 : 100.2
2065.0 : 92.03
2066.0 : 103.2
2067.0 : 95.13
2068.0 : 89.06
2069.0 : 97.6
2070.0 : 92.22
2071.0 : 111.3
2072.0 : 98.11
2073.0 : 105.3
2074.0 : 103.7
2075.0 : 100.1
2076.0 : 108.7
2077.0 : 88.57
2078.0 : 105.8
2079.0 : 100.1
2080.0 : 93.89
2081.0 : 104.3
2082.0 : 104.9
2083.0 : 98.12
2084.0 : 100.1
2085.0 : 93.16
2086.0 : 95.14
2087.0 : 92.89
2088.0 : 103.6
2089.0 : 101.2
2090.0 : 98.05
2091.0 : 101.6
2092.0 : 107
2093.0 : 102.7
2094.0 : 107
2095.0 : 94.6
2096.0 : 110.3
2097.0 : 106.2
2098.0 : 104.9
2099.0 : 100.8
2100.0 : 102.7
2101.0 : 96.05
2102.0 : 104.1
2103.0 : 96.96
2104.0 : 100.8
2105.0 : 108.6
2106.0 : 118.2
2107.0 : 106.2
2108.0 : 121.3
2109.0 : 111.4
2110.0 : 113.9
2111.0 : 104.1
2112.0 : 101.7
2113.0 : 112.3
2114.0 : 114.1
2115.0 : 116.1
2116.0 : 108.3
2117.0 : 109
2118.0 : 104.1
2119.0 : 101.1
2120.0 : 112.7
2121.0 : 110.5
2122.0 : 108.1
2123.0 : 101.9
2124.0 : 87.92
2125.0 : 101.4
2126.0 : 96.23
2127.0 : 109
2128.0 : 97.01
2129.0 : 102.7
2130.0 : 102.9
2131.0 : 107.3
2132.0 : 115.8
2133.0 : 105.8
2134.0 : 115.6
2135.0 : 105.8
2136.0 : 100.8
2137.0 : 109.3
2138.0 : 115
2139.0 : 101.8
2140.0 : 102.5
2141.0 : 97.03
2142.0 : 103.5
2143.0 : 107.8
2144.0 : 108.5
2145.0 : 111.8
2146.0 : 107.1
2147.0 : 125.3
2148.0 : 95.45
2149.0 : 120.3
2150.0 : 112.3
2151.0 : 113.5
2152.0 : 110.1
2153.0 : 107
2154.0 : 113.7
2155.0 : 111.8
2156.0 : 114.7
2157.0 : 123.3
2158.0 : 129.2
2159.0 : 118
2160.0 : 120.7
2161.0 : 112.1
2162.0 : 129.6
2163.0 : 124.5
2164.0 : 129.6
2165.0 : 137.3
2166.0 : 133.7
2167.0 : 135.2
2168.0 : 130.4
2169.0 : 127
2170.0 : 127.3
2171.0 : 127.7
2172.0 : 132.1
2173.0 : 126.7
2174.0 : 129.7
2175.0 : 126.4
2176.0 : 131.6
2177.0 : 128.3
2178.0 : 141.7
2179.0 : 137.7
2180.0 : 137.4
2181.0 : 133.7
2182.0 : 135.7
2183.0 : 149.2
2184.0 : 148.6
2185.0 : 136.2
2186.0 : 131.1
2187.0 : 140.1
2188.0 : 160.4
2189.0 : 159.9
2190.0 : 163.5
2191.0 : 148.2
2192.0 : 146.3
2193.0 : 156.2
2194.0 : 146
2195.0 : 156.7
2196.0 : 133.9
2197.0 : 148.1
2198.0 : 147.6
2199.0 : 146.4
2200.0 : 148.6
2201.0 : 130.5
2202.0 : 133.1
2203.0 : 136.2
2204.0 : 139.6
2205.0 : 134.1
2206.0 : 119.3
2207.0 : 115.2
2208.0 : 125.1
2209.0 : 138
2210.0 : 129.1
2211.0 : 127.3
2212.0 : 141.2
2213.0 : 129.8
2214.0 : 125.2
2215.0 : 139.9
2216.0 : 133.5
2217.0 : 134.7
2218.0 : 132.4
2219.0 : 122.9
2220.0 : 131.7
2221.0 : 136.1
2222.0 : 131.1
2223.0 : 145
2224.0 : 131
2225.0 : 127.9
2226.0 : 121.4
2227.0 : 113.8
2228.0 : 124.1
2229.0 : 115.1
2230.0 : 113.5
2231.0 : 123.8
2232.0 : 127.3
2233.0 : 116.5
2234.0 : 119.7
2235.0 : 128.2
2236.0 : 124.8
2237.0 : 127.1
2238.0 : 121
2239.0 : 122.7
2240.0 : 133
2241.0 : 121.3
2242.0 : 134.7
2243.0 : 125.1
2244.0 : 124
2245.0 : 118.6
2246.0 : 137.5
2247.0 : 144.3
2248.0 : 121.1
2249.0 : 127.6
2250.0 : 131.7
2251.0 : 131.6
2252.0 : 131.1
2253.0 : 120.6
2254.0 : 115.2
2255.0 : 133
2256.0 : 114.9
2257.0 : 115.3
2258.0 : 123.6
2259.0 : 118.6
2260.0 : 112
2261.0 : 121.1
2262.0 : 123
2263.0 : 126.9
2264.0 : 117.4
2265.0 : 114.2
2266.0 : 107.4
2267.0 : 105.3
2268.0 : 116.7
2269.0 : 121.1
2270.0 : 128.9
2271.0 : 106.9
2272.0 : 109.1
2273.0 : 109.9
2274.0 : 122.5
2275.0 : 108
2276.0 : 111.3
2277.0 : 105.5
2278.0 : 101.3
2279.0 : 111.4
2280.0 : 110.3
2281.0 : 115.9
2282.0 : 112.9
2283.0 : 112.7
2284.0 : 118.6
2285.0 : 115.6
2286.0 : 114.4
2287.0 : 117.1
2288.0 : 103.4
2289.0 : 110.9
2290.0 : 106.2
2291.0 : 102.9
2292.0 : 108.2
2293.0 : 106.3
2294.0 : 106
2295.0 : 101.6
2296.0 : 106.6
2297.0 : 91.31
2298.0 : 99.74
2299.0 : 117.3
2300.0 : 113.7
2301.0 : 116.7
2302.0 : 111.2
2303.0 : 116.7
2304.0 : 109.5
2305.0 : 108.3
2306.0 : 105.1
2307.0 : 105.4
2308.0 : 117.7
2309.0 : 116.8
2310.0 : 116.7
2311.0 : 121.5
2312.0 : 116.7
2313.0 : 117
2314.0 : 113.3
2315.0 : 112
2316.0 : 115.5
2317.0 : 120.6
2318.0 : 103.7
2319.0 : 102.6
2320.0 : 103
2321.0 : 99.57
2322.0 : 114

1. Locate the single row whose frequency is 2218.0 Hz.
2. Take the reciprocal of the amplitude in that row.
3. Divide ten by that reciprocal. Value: 1324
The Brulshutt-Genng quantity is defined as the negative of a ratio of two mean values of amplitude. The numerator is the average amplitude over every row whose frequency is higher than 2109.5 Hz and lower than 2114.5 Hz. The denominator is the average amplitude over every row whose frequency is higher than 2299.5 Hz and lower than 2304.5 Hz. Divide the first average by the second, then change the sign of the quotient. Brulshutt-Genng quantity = -0.96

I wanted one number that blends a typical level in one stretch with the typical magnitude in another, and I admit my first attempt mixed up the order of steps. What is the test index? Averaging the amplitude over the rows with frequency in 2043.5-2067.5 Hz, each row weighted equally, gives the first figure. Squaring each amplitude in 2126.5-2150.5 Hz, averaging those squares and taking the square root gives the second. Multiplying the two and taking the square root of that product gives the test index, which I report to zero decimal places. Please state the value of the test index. 102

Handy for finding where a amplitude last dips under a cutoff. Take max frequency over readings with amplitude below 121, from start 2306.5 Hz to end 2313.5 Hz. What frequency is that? 2313.0 Hz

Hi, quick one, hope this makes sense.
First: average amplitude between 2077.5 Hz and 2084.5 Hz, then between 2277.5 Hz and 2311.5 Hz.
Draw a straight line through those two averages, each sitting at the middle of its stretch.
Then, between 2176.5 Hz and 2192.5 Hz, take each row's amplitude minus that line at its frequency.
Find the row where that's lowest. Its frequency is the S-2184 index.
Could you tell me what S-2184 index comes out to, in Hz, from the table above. 2177.0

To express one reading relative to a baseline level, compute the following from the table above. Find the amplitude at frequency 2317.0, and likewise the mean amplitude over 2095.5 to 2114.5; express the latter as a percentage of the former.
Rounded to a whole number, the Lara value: 89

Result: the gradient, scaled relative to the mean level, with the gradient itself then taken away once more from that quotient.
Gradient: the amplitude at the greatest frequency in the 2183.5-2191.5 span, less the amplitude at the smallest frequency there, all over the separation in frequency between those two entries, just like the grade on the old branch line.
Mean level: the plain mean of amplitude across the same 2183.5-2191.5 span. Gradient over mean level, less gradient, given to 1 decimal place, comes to 0.1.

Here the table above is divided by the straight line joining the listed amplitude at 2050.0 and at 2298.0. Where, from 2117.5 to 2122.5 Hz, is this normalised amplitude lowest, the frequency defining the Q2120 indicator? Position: 2119.0 Hz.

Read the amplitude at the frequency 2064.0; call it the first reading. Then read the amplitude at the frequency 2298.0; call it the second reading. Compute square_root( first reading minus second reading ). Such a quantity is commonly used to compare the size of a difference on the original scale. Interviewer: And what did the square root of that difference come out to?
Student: 1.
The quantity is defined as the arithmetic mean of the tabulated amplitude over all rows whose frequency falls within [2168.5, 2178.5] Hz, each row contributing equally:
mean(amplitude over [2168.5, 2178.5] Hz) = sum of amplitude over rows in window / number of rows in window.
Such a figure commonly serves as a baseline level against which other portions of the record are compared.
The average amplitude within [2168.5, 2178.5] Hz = 130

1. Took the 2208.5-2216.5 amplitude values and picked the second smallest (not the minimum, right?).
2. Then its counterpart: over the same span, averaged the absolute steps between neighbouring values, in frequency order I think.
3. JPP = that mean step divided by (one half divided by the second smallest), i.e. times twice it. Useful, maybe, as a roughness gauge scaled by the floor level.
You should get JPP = 2244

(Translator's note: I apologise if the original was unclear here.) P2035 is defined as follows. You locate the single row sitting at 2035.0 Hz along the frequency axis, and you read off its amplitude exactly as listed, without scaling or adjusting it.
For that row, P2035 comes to 101.1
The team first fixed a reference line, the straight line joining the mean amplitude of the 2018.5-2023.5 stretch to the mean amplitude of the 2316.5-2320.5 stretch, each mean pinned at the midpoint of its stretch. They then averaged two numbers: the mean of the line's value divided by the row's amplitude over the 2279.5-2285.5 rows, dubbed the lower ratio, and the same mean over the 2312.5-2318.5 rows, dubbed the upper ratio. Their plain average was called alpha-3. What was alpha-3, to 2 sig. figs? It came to 0.94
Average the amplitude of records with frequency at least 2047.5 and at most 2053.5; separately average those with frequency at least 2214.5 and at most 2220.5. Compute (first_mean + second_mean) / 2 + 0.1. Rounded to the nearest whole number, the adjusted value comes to 115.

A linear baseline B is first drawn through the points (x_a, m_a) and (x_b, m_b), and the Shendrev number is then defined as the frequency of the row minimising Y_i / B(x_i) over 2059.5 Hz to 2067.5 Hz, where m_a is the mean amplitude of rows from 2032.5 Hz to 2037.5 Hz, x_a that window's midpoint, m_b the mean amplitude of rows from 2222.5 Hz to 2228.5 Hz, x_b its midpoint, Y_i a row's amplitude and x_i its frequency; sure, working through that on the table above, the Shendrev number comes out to 2062.0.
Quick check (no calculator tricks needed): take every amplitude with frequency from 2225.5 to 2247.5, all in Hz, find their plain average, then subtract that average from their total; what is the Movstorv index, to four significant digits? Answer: 2613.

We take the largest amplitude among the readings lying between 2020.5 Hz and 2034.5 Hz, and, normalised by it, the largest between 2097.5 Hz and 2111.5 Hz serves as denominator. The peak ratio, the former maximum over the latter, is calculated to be 0.92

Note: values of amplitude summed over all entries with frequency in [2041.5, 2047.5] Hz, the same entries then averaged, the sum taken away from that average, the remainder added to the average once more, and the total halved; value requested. -198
